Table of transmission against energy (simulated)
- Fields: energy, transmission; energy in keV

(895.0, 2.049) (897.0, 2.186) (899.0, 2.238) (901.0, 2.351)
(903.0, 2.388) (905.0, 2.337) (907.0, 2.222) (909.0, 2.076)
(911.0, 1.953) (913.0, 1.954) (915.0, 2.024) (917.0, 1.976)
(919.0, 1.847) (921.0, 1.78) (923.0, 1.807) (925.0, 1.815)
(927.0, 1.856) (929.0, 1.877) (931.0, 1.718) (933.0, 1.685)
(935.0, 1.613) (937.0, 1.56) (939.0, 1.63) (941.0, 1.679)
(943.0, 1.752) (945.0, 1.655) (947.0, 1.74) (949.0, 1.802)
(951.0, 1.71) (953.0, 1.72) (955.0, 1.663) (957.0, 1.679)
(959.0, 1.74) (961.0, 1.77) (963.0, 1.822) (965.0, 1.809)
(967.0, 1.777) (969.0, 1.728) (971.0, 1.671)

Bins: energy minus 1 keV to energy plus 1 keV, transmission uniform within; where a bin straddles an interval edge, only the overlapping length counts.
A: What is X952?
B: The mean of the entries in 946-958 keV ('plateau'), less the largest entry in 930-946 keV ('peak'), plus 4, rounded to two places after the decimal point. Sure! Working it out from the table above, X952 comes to 3.97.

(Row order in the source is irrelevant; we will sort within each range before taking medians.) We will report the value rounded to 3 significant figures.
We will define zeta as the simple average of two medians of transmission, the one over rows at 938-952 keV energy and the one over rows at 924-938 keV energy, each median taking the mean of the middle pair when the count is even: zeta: 1.71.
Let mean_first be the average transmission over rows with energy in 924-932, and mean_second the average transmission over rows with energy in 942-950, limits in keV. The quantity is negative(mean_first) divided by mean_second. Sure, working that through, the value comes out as -1.05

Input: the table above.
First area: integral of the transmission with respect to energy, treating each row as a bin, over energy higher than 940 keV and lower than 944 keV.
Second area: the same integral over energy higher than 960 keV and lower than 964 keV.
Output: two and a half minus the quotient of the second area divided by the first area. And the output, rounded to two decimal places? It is 1.45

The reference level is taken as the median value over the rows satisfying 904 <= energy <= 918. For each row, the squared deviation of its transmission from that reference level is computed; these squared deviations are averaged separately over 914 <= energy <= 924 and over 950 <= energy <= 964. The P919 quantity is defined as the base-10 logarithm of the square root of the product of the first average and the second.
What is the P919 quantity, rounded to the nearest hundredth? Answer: -1.30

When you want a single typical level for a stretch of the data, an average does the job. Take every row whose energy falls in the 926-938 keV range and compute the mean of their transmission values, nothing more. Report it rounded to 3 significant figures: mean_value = 1.72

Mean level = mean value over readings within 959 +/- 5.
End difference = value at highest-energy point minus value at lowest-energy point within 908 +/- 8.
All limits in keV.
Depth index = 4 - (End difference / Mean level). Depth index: 4.19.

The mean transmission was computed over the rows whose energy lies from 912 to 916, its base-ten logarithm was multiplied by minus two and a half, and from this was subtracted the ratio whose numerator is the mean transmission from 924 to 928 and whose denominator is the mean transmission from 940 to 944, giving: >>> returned -1.82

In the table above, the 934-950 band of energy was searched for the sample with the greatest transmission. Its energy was 949.0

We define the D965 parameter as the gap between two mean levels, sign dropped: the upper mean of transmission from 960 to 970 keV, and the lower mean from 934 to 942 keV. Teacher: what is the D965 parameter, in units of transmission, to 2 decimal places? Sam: 0.16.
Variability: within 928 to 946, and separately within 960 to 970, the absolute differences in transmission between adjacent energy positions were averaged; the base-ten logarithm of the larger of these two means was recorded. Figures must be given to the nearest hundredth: -1.12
